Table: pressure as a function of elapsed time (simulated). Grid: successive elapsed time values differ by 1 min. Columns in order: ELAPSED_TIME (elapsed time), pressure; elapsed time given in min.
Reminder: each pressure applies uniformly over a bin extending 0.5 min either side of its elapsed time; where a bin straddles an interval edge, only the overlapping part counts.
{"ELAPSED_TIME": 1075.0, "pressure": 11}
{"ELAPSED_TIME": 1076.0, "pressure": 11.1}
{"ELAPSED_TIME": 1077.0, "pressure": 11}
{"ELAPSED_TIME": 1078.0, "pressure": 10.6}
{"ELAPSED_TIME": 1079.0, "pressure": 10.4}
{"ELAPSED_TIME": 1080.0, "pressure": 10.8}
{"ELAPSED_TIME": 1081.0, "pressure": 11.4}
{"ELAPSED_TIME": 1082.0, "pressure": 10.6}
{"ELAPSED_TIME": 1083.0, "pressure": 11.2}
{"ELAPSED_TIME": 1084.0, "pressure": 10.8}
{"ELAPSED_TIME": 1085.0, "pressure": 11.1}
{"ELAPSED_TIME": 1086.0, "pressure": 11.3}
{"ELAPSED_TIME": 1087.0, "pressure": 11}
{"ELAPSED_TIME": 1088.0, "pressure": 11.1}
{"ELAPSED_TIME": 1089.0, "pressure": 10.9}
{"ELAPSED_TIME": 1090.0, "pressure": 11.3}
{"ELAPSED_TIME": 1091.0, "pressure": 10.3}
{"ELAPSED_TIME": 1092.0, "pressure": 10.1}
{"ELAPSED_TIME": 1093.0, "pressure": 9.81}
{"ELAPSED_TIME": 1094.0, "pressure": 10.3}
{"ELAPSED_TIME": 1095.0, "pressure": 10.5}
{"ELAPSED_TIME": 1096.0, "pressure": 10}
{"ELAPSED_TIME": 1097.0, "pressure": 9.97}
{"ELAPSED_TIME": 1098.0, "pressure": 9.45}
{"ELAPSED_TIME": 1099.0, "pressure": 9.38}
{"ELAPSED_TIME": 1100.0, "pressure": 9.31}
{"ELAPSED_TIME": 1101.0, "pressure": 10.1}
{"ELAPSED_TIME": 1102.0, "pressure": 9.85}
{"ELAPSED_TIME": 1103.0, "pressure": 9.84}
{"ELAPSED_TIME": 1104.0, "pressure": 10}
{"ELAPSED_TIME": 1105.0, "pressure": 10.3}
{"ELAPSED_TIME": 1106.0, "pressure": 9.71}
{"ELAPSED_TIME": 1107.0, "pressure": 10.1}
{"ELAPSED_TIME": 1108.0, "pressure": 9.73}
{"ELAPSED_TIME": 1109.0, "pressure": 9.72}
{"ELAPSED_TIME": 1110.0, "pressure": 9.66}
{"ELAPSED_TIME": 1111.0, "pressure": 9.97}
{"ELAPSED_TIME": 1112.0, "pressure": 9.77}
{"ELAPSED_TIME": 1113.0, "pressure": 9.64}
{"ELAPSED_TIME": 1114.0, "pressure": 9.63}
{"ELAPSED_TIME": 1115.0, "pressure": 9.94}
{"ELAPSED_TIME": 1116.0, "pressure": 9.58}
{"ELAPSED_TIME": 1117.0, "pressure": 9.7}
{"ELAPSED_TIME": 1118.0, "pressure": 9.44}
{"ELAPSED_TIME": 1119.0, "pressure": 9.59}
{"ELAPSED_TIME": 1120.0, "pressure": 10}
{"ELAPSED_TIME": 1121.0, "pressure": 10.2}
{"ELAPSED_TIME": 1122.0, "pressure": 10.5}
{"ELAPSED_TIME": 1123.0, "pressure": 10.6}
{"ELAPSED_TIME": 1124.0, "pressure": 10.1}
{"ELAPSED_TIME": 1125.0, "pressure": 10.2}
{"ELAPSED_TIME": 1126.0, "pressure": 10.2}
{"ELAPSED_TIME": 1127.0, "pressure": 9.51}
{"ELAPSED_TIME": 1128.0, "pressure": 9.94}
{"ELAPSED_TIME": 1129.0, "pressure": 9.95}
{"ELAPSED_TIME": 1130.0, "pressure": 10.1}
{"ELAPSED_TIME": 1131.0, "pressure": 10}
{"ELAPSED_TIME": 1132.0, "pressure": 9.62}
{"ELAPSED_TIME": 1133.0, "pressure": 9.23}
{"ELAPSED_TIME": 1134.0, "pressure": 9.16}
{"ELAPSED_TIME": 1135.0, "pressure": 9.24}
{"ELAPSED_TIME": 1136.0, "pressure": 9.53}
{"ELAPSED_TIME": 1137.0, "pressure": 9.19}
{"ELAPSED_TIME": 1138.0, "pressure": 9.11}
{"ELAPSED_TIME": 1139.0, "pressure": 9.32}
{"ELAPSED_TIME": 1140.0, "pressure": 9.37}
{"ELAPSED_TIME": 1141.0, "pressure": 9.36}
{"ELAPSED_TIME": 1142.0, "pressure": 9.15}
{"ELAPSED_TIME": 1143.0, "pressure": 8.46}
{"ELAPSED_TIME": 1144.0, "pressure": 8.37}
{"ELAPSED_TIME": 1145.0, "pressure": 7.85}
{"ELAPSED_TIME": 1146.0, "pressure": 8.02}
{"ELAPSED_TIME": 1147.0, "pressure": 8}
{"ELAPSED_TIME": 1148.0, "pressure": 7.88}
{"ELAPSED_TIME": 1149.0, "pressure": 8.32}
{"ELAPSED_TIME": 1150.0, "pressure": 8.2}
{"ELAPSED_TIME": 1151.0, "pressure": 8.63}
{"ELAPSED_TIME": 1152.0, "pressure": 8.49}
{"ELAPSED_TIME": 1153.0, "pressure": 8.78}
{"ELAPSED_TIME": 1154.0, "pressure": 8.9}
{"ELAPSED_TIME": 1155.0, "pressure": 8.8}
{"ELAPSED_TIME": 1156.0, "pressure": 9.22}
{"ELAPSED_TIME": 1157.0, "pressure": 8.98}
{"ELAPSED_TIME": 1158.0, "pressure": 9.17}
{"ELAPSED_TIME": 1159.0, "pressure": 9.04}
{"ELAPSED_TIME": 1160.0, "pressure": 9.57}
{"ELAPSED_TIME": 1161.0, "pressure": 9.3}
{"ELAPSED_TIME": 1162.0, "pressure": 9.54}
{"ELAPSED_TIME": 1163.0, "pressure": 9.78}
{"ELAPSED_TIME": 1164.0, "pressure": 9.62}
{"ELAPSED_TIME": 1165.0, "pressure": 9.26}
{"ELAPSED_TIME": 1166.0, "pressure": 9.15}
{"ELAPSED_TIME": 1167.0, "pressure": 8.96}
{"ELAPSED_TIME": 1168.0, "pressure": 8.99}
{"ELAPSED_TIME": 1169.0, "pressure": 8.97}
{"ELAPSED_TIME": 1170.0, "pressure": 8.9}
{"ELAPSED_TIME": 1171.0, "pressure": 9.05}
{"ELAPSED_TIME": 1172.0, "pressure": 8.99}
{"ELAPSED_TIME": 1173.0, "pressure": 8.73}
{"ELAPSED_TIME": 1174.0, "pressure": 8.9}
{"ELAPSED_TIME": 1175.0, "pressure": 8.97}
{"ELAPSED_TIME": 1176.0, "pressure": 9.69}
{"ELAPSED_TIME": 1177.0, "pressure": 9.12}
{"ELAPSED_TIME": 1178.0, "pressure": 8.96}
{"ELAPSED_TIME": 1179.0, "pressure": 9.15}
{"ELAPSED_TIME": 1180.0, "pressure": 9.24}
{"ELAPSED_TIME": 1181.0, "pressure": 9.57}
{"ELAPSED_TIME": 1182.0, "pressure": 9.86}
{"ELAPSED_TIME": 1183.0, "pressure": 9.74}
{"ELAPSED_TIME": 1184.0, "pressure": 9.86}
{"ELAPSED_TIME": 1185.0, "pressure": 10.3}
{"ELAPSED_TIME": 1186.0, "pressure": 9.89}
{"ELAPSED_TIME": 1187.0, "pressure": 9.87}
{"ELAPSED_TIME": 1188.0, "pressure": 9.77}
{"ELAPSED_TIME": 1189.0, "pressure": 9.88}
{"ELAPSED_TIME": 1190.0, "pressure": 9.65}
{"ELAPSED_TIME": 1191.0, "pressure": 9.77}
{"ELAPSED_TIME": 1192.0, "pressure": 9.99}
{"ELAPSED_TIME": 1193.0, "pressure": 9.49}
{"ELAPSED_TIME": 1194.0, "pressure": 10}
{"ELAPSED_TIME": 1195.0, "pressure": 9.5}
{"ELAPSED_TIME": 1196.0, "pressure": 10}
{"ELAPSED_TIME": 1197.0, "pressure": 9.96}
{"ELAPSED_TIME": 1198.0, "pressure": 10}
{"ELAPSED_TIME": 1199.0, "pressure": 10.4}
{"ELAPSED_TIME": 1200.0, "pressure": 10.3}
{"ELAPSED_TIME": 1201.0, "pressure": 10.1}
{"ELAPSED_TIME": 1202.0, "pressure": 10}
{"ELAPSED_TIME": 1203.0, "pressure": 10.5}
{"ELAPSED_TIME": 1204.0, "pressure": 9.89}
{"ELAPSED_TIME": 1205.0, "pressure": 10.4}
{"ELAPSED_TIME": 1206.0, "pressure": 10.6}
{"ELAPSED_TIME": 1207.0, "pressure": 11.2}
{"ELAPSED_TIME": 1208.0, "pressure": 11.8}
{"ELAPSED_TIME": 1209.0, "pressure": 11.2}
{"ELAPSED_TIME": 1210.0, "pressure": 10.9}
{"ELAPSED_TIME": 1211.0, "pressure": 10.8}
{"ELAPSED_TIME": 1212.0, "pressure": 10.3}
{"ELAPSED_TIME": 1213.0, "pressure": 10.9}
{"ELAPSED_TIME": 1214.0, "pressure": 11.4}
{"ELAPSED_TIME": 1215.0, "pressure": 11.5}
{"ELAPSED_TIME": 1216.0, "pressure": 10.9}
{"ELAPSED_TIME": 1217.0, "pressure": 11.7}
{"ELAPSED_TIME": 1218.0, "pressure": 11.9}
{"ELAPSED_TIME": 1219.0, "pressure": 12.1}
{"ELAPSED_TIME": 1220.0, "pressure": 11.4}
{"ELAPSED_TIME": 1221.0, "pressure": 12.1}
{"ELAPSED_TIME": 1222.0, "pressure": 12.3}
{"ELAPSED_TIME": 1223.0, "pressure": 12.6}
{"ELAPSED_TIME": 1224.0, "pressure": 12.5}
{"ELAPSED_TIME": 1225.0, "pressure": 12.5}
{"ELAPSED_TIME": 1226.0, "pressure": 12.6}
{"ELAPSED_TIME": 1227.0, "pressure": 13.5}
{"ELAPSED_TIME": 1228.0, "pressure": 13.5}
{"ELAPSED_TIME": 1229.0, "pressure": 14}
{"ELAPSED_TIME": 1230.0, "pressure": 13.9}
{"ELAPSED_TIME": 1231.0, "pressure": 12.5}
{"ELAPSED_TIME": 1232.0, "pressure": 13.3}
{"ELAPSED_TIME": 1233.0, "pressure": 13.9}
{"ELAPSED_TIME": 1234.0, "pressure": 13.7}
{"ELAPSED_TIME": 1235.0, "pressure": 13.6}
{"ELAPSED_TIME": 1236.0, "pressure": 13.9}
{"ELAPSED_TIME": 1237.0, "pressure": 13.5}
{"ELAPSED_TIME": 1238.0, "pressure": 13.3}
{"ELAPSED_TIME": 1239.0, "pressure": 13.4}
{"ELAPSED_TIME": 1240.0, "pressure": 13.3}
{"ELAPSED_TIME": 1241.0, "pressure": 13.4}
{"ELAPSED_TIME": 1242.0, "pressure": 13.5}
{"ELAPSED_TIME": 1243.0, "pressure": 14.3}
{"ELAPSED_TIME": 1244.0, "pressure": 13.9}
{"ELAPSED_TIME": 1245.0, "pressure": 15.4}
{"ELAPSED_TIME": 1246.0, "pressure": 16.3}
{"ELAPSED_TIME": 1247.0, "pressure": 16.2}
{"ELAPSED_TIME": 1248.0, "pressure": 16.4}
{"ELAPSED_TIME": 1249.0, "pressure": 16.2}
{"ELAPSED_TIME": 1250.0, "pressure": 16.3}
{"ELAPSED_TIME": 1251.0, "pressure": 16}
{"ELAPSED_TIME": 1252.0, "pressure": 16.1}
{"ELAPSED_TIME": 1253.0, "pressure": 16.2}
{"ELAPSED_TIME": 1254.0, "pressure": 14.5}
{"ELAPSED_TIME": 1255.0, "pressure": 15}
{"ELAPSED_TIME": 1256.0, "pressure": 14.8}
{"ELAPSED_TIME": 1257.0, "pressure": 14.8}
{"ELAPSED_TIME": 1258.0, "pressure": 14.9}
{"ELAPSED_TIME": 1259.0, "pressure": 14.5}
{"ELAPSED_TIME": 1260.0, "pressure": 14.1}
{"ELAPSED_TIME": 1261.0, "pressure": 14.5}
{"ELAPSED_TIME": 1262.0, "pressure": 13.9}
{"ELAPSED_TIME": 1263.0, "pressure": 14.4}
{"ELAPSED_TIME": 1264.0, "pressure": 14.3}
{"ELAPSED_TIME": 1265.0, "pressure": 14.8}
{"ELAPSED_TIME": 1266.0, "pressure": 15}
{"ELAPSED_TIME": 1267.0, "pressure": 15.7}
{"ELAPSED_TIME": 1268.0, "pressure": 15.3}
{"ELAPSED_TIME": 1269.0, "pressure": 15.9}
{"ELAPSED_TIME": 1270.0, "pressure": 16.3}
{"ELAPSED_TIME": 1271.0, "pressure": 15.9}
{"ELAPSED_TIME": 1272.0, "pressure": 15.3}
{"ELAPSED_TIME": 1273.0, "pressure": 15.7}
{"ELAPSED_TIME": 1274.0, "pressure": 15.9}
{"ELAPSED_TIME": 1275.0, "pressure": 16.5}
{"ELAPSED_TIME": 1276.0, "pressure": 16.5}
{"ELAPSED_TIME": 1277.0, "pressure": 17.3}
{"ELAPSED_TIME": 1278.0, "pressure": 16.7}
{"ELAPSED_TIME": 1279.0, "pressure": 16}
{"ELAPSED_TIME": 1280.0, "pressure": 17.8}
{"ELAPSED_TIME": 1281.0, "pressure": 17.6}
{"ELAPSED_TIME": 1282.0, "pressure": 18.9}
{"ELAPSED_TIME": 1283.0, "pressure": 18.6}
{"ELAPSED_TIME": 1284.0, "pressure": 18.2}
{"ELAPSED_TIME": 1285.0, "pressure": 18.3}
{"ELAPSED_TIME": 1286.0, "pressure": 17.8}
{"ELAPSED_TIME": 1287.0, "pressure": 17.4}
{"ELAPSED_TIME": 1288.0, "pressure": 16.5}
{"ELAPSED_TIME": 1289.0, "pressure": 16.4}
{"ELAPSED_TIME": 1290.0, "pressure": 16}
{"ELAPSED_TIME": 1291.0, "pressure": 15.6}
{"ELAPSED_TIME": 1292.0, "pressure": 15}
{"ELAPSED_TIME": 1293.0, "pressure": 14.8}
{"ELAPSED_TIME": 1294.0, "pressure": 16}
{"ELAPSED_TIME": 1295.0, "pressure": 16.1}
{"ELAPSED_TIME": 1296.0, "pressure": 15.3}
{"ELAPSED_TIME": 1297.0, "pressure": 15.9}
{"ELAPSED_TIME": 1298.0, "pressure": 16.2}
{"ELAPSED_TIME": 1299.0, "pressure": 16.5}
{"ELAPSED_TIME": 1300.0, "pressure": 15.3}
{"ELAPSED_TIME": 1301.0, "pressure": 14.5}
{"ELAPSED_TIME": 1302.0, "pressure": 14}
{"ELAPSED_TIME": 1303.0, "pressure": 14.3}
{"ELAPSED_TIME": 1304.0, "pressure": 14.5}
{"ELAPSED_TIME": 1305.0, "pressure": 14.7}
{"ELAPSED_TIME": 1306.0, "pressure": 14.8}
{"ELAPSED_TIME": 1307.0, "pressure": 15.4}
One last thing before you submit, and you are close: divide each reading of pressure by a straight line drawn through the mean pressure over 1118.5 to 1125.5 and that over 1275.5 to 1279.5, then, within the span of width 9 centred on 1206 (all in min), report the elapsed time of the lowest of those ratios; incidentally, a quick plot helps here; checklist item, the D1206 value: 1204.0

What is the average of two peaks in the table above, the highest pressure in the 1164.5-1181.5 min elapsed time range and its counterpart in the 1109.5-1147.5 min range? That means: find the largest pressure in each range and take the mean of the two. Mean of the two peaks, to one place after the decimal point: 10.1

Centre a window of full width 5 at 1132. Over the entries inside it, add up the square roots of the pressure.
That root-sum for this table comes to 15.5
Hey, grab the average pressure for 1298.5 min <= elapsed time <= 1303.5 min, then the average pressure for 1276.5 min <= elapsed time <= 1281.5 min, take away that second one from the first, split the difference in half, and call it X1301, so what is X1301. -1.1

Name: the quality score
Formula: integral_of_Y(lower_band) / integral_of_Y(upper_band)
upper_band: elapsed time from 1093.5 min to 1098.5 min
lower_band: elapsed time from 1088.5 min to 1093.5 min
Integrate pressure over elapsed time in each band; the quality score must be 1.04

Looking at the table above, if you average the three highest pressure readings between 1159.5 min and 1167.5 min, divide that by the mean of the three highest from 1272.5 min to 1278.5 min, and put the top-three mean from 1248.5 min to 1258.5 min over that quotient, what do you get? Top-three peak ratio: 28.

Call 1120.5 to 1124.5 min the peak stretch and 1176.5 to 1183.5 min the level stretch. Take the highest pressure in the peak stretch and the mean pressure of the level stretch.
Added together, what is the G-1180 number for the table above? 20.0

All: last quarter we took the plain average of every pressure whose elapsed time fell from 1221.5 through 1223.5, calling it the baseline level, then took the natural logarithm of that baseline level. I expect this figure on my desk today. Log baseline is 2.52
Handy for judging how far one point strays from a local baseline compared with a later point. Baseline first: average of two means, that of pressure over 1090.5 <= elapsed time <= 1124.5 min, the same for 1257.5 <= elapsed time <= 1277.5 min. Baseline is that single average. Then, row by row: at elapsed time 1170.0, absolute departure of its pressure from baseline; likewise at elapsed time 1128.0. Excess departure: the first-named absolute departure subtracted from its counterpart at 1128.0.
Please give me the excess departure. -1.0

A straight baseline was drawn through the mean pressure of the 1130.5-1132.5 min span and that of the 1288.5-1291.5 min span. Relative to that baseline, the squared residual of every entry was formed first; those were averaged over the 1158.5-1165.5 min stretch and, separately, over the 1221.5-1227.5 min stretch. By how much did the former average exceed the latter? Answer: 1.8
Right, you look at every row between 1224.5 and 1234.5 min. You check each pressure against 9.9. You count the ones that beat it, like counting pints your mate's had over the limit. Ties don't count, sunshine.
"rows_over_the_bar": 10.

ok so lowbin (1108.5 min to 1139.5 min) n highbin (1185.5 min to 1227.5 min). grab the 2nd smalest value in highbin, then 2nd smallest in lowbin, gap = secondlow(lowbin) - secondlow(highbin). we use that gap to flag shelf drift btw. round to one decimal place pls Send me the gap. -0.3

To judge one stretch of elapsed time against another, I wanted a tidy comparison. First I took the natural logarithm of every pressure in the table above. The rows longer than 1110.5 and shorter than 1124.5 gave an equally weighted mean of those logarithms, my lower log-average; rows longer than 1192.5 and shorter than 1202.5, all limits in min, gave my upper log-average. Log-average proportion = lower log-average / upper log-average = 1.00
